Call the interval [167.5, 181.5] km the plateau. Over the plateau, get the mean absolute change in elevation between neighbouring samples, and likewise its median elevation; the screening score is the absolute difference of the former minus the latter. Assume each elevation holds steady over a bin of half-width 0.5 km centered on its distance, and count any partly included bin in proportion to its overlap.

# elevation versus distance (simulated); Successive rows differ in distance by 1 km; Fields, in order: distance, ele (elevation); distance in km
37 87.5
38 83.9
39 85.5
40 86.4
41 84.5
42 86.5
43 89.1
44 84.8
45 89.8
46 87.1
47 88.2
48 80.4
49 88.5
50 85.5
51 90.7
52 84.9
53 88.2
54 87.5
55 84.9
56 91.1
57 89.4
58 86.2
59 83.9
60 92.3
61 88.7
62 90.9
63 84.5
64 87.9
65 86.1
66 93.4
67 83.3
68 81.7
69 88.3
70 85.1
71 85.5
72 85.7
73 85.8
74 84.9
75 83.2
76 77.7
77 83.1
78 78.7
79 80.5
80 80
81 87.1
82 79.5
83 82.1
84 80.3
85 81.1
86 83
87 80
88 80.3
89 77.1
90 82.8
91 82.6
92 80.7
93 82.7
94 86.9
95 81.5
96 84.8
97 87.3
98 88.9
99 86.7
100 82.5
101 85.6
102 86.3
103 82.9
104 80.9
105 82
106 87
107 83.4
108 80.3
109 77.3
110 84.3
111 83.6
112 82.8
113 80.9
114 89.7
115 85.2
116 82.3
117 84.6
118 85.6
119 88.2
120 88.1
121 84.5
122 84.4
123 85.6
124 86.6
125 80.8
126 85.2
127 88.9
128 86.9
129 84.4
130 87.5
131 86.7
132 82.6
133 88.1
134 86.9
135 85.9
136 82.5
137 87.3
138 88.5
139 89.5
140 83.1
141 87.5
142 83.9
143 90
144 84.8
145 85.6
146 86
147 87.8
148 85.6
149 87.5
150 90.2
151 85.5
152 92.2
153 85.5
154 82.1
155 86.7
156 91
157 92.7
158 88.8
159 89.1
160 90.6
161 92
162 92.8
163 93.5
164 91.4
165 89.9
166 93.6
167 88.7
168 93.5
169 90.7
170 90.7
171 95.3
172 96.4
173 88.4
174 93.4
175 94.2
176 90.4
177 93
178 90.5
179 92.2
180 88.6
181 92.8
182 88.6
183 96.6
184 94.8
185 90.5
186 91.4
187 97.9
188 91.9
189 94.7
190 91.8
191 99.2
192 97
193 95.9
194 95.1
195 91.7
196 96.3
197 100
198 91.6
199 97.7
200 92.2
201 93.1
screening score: 89.4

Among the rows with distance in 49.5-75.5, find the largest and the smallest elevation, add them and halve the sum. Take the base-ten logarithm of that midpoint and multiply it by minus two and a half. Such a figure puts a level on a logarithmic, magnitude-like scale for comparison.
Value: -4.86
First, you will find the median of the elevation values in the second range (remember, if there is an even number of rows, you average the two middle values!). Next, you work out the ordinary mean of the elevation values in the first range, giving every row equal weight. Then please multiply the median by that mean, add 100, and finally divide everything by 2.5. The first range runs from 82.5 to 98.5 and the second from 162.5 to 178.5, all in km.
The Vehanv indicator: 3087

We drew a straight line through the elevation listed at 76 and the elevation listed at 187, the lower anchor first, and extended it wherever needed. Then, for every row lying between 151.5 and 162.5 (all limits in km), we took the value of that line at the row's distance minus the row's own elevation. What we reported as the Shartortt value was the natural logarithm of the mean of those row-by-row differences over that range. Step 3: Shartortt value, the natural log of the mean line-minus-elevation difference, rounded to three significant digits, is 1.11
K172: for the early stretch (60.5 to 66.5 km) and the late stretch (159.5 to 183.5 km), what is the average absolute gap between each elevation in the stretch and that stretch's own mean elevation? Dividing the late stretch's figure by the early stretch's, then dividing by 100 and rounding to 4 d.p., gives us 0.0081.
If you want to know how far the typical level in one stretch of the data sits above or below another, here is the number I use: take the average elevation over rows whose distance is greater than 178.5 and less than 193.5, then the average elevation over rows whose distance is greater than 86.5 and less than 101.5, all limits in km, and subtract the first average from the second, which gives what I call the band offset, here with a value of -10.2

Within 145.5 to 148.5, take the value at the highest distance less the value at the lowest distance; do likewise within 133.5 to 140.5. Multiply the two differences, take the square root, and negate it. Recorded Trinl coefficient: -1.2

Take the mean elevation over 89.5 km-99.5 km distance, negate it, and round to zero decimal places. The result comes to -84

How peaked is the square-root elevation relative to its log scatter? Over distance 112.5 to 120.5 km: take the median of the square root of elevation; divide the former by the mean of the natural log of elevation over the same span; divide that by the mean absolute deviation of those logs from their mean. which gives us 76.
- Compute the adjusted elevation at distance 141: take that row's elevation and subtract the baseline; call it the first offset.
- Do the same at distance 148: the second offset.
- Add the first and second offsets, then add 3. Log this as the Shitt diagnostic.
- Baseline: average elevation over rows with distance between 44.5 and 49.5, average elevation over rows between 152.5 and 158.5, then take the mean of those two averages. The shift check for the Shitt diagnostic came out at 1.5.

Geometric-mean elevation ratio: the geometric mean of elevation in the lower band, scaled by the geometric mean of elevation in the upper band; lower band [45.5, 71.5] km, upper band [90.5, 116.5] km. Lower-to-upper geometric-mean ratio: 1.04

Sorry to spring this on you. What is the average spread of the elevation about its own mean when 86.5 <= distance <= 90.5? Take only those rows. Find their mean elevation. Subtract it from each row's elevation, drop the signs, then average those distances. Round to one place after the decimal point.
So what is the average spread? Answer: 1.5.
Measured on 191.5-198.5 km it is 2.2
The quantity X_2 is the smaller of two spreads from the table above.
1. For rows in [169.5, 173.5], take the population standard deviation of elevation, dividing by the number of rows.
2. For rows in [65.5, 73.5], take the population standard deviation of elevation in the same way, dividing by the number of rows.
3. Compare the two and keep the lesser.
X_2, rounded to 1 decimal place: 3.3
